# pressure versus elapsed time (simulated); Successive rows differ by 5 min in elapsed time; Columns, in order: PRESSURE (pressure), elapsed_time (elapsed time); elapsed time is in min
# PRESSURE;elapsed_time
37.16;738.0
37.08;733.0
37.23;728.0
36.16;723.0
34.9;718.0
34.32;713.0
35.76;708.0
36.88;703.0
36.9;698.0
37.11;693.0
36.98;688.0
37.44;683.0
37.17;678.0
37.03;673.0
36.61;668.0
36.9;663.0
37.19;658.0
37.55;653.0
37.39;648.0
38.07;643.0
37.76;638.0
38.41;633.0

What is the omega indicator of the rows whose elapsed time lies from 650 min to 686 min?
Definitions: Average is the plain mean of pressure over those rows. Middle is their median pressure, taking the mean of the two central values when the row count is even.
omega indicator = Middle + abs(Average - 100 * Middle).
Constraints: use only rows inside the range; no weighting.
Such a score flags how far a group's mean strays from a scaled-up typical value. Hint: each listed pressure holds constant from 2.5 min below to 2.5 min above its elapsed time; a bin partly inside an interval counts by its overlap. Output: 3717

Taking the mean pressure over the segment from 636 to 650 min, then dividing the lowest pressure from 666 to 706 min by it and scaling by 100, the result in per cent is 97.0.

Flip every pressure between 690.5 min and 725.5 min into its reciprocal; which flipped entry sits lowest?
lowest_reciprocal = 0.0269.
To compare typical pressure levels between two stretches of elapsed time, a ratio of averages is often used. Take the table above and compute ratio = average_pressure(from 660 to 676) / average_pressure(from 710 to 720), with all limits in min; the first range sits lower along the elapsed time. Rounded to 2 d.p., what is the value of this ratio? 1.06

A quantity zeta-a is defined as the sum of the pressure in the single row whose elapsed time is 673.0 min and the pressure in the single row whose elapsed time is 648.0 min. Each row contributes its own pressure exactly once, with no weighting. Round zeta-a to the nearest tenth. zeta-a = 74.4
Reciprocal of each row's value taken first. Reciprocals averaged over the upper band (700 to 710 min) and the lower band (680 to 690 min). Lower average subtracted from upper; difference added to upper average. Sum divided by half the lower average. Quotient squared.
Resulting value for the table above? 4.4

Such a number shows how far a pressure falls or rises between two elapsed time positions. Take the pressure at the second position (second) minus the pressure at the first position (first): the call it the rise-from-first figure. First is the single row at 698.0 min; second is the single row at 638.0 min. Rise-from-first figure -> 0.86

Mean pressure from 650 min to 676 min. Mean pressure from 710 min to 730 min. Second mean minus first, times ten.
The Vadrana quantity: -14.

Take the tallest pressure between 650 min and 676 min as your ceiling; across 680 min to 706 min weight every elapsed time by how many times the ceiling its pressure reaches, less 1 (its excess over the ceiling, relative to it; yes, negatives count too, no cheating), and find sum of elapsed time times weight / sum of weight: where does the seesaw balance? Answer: 695.5 min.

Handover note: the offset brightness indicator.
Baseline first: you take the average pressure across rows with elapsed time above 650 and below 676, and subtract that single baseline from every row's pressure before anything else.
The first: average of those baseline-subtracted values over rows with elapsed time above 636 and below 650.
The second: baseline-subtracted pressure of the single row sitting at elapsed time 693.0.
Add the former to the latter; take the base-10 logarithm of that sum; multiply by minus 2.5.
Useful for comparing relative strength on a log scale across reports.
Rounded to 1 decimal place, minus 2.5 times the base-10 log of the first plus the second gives 0.3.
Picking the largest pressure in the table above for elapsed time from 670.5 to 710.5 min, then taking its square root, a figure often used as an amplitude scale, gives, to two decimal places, 6.12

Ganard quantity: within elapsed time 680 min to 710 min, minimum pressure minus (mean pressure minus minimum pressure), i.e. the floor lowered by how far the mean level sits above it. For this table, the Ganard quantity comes 34.7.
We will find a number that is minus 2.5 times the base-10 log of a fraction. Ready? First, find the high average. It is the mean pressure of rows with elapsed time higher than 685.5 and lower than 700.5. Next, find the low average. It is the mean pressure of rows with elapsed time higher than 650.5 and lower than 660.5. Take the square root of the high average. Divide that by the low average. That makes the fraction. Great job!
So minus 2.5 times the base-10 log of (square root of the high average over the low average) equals 1.97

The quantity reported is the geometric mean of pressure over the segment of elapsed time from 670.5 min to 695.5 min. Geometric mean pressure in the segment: 37.1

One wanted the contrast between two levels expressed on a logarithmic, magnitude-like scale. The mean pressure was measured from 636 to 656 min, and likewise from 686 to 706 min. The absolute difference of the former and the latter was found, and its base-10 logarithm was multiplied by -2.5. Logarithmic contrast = 0.3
